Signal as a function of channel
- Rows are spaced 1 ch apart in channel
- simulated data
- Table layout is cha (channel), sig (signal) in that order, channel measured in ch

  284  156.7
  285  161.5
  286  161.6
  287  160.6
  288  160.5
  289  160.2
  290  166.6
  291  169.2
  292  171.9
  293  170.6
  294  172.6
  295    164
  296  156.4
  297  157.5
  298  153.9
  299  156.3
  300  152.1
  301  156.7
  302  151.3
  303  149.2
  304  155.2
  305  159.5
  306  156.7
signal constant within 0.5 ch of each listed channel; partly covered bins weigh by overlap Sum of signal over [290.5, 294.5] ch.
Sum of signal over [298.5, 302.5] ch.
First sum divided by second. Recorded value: 1.11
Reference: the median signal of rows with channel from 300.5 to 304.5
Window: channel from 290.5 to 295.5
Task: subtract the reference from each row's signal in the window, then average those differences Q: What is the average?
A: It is 16.4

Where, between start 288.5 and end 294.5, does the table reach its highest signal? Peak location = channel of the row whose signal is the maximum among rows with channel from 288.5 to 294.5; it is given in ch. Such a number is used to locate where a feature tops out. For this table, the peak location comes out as 294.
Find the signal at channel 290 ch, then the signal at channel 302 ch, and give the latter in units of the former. 0.91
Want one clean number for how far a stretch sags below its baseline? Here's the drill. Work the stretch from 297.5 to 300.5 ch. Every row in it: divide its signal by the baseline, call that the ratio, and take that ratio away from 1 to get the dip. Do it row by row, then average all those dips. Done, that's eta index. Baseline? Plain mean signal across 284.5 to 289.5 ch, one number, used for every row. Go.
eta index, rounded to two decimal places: 0.04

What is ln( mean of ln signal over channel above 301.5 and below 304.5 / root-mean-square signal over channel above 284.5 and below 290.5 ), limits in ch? -3.47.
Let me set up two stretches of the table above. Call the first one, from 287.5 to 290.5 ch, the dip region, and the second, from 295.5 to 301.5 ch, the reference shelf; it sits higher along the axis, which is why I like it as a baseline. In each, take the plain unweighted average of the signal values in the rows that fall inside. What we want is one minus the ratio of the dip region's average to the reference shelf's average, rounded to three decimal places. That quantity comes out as -0.045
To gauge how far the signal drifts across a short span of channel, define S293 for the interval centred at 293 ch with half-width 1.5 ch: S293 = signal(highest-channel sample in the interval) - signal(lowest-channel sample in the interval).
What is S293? 1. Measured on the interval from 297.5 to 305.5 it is 6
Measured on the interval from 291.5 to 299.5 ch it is -16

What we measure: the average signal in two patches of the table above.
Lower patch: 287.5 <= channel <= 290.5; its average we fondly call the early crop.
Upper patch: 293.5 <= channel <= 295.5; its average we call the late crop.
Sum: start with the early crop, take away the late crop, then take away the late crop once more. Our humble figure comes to -174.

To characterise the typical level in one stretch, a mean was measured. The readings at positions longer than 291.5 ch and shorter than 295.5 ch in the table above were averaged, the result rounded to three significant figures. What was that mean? 170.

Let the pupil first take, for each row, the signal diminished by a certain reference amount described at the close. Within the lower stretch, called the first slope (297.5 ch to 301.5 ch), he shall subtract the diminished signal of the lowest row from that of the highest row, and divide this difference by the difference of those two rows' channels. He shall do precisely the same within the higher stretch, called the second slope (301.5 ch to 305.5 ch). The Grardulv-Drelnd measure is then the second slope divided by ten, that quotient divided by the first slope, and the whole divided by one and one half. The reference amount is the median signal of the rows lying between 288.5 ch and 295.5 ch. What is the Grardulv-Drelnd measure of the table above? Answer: 0.20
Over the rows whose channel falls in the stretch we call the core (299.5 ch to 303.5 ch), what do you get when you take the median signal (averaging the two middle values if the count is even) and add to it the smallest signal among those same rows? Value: 301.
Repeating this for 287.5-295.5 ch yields 328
